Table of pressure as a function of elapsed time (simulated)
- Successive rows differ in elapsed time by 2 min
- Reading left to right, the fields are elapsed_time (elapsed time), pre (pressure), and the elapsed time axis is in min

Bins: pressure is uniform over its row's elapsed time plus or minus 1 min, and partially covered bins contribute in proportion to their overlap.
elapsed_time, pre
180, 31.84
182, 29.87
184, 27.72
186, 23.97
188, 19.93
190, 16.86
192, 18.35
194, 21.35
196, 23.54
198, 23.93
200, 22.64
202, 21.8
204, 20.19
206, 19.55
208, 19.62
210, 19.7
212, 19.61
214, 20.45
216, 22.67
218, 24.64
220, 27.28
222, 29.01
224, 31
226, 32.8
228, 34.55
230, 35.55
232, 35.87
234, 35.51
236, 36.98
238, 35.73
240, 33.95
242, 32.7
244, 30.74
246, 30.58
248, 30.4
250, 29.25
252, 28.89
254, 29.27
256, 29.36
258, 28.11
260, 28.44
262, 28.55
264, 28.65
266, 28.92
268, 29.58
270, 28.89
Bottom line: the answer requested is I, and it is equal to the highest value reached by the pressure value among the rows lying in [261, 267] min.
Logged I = 28.92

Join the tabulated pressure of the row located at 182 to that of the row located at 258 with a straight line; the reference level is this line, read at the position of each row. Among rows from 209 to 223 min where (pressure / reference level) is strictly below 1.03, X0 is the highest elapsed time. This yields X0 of 222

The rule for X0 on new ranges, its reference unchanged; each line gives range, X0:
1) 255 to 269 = 264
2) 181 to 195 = 194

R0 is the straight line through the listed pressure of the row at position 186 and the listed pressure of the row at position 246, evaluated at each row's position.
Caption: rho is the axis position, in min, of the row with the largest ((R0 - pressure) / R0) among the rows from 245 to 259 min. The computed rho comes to 258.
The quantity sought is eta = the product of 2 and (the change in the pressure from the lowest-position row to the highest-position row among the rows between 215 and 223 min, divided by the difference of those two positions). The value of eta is 2.1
